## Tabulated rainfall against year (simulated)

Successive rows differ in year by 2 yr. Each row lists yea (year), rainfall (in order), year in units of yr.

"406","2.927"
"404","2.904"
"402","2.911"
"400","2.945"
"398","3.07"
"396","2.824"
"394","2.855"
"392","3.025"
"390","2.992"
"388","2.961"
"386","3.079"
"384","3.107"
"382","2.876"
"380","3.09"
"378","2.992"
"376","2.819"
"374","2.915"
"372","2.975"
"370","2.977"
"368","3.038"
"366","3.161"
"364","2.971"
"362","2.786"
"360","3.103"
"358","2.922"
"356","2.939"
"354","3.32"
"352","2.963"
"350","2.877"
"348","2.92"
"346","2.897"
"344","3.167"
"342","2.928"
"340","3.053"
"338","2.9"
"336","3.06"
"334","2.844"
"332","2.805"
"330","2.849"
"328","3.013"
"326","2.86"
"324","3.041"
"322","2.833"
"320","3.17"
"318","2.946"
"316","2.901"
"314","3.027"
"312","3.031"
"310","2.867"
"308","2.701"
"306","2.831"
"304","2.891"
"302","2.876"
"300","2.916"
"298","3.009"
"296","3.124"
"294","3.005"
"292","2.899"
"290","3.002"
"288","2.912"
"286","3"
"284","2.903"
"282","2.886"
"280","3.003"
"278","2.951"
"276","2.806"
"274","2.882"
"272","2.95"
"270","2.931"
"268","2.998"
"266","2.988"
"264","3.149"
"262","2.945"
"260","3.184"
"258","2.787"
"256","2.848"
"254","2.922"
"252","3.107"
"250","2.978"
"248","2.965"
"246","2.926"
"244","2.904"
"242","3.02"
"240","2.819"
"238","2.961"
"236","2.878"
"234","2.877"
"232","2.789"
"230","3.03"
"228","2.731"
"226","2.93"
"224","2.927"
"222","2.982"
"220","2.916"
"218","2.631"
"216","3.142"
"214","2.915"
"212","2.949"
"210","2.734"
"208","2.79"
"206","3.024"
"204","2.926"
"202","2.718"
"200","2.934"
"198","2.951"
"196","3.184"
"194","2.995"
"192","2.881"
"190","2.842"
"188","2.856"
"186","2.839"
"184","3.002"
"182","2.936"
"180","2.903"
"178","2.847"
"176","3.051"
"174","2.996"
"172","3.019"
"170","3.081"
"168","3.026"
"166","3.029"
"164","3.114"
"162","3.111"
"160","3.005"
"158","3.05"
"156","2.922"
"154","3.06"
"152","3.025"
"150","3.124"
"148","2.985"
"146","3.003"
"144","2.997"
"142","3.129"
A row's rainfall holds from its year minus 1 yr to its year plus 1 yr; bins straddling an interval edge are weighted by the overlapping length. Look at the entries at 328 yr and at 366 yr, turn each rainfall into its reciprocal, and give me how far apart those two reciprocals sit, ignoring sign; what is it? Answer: 0.0155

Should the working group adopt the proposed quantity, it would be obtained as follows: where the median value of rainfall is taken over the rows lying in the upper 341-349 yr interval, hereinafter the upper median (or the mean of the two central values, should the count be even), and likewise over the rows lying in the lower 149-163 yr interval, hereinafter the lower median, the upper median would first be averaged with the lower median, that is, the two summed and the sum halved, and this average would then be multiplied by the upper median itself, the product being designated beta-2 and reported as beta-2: 8.73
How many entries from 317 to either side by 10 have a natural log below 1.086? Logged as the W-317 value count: 6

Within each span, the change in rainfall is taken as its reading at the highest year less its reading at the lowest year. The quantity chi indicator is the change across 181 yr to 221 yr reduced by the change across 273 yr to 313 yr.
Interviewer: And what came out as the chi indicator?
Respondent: -0.17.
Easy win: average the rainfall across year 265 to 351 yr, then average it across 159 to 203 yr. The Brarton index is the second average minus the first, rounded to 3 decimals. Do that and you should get 0.028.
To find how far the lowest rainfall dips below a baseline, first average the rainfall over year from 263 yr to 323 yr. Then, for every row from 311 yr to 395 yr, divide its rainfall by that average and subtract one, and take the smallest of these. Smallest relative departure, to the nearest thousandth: -0.054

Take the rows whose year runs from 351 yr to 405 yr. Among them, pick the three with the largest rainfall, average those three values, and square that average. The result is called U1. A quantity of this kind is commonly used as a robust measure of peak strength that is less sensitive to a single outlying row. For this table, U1 10.2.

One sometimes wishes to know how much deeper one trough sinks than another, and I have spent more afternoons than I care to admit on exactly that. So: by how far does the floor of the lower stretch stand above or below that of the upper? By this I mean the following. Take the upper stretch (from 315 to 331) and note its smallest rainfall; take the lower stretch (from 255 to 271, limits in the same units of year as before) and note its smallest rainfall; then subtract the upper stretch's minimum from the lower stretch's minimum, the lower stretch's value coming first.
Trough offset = -0.046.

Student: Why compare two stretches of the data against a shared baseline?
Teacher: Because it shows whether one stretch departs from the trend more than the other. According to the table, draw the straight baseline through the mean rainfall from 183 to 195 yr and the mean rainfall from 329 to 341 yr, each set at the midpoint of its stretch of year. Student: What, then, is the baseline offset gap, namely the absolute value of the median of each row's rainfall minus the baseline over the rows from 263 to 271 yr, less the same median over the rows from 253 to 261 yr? 0.11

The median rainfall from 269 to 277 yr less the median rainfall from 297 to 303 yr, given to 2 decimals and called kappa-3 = -0.01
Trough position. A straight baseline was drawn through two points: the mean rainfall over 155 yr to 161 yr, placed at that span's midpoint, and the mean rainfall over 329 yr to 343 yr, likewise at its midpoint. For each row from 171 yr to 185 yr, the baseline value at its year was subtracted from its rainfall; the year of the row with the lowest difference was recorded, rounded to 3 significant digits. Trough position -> 178 yr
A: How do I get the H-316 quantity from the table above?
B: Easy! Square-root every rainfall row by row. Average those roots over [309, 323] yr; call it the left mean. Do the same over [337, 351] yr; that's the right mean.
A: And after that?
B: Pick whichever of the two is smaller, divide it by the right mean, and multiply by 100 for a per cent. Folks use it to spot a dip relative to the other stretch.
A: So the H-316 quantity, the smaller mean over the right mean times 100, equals 100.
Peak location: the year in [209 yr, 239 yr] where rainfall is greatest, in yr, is 216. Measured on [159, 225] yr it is 196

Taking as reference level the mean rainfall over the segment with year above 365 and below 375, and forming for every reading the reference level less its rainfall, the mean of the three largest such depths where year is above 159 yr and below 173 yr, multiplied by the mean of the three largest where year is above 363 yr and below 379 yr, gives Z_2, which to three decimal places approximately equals 0.000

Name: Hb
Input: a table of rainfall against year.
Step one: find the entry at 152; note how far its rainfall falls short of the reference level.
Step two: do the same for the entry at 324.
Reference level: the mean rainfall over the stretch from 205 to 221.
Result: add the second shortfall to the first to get -0.29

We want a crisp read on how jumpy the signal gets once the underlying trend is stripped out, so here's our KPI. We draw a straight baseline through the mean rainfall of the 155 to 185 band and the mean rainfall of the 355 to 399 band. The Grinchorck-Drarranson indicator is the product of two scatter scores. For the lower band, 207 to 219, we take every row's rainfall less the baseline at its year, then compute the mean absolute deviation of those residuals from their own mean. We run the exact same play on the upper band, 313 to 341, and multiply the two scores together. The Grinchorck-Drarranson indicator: 0.013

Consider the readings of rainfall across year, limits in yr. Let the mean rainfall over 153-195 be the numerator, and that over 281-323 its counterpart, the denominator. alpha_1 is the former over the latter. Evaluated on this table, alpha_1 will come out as 1.01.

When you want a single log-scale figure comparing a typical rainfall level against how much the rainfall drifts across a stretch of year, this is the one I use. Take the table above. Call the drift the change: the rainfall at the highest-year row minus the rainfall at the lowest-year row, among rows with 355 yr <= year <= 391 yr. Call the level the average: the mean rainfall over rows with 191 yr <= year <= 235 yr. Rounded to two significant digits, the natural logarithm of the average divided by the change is 4.0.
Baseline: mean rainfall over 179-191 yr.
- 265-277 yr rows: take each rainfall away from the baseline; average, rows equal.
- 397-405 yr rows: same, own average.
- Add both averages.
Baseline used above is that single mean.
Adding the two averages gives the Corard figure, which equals -0.09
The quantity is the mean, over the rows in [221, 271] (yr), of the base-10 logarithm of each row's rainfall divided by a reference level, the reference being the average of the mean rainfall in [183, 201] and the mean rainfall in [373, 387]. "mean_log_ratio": -0.0032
